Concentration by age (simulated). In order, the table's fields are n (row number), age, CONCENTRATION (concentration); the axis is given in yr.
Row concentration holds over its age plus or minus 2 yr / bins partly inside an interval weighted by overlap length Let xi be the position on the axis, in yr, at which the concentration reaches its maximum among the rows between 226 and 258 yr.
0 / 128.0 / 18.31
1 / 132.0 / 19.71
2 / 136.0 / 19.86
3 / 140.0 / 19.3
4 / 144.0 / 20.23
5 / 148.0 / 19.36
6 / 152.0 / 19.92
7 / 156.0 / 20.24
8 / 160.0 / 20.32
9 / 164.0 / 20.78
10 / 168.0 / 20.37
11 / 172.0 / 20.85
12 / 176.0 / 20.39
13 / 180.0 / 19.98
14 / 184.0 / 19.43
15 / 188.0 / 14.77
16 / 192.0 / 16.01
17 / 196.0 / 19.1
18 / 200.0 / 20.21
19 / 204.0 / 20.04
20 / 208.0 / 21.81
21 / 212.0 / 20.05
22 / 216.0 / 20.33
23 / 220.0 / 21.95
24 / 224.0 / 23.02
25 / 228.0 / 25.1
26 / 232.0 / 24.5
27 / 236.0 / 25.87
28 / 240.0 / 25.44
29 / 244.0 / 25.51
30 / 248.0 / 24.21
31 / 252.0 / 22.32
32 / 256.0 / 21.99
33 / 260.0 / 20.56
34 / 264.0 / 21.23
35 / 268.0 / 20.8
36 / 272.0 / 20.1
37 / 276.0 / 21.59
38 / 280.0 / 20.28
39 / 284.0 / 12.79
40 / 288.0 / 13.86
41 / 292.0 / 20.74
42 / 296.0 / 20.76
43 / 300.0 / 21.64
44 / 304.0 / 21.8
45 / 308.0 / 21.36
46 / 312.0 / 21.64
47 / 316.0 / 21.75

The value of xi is 236.0 yr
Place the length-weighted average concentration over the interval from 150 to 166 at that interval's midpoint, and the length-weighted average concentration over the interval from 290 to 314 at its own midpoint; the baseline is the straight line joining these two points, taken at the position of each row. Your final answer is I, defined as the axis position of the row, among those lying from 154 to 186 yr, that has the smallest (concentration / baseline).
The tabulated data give 184.0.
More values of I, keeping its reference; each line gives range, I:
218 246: 220.0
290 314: 296.0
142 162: 148.0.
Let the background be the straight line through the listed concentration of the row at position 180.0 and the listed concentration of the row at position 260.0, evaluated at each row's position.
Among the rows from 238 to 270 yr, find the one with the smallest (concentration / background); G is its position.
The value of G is 260.0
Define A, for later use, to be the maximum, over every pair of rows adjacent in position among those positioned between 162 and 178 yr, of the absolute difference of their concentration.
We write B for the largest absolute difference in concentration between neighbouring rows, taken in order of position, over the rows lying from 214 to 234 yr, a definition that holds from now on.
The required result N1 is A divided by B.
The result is 0.2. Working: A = 0.48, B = 2.1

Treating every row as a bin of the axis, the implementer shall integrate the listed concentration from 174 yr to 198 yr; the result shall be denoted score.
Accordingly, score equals 439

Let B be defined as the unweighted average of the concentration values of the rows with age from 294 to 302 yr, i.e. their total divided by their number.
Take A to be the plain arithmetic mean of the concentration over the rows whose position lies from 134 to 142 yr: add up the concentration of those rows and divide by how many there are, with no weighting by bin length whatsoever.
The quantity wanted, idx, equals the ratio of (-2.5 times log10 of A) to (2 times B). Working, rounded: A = 19.6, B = 21.2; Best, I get -0.0762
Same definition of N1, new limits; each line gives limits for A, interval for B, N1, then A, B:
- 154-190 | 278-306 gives 0.6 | 4.66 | 7.5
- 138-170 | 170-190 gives 0.2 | 0.93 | 4.7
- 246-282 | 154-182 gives 3.9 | 1.89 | 0.5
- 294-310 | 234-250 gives 0.7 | 0.88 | 1.3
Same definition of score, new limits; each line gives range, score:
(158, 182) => 491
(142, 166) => 483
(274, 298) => 440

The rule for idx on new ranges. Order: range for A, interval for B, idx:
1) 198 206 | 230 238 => -0.0647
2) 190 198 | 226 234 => -0.0627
